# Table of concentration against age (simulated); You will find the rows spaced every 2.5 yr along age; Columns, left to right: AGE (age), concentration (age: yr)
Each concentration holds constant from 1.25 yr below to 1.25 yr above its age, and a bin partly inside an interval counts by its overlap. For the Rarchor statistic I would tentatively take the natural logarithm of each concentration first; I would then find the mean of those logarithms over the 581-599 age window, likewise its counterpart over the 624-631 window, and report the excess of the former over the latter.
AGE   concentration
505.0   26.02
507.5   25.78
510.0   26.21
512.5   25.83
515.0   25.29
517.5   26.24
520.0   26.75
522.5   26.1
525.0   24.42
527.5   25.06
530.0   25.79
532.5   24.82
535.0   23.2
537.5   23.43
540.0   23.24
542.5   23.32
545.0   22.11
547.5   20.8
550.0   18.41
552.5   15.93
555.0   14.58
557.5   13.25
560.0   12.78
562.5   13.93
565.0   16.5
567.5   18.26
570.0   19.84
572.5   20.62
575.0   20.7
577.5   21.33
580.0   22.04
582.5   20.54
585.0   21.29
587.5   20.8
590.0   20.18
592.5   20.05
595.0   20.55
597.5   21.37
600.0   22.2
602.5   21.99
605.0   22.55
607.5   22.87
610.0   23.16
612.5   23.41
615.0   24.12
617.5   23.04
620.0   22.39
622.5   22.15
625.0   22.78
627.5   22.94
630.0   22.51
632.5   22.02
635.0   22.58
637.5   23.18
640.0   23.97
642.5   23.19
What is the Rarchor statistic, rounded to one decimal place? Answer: -0.1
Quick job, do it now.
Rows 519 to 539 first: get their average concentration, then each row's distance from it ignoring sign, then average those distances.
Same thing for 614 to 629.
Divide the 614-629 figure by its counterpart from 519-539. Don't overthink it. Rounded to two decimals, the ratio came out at 0.47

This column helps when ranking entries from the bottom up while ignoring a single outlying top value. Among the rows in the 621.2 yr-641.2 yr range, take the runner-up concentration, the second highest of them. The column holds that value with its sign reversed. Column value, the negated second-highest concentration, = -23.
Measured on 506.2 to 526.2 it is -26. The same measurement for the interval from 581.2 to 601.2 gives -21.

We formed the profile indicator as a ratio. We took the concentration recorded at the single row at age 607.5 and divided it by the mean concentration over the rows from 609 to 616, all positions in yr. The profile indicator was 0.97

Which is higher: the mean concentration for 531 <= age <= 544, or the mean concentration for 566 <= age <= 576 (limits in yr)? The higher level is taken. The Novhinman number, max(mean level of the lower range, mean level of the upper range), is 23.6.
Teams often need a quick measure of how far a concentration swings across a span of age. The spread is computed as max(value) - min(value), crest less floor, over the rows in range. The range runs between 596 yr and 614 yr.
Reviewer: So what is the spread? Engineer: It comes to 2.0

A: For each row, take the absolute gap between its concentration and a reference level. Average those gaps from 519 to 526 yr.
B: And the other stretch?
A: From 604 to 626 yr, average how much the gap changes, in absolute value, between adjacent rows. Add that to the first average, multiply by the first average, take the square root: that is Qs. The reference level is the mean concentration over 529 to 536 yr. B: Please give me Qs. 1.5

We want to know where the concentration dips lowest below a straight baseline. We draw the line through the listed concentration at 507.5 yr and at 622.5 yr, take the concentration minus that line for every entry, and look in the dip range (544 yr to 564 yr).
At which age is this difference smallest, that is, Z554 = 560.0 yr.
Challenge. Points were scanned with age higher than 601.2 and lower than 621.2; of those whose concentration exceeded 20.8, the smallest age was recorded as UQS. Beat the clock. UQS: 602.5 yr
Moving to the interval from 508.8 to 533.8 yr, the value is 510.0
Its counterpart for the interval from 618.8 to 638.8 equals 620.0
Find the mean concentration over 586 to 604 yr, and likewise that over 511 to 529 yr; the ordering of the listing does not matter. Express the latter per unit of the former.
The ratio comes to 1.22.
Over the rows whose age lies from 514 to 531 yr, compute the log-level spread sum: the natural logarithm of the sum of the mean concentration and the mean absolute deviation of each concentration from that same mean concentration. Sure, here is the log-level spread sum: 3.27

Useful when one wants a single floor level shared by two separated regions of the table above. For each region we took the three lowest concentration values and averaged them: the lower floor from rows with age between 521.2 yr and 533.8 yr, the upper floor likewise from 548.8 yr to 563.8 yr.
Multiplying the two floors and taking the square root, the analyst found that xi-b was 18.2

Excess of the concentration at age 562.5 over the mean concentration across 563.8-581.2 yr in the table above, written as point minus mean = -6.0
